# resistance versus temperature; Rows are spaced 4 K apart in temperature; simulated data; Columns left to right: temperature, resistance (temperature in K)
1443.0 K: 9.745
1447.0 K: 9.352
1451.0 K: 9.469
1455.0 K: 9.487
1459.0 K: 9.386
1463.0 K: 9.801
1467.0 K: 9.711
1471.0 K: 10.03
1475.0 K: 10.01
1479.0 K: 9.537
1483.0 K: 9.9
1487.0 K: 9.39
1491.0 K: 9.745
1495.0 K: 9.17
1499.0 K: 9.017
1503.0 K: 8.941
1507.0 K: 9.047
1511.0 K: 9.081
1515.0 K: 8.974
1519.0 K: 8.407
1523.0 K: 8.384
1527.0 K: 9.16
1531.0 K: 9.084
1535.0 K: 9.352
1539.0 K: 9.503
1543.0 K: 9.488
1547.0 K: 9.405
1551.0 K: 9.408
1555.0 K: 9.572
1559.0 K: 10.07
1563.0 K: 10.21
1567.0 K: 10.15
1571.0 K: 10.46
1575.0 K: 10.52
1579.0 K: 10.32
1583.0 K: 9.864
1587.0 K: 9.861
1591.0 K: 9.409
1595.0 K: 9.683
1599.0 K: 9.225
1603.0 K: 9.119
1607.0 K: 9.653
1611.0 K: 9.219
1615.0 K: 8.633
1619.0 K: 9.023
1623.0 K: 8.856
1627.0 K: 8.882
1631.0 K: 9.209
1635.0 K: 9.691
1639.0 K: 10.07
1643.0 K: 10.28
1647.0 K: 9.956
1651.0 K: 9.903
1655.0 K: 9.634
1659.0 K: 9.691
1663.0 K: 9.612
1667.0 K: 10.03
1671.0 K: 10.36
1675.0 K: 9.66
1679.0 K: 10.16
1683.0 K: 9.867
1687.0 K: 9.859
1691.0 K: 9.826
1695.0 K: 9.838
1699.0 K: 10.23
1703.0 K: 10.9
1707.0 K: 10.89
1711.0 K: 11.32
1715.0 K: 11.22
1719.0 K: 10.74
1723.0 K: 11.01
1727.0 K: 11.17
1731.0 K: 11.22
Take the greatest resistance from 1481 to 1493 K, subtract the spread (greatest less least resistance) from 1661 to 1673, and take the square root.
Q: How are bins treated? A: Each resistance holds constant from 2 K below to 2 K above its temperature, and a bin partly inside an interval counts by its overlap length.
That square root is 3.025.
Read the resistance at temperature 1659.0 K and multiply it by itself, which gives 94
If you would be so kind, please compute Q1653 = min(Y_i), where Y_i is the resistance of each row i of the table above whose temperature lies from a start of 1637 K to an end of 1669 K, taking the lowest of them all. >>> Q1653 9.612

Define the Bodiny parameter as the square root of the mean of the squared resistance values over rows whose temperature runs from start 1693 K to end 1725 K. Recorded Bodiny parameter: 10.8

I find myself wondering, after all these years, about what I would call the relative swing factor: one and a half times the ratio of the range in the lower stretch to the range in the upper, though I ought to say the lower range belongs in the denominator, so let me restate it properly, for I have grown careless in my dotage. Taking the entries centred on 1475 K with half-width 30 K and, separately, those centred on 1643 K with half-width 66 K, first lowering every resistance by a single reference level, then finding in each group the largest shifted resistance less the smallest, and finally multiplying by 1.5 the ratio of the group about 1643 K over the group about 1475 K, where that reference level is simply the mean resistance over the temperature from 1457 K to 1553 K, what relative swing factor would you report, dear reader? 3.1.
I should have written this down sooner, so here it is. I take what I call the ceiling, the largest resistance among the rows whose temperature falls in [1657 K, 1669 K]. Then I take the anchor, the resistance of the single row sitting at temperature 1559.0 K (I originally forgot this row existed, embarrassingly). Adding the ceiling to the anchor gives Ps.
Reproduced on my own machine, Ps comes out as 20.1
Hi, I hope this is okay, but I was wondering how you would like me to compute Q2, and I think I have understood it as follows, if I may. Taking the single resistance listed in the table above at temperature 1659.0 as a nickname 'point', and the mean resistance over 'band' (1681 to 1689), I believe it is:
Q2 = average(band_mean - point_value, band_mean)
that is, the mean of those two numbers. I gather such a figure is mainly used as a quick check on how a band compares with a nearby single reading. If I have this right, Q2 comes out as 5.0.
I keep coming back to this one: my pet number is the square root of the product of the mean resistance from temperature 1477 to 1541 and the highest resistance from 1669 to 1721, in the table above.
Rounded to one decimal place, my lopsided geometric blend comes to 10.2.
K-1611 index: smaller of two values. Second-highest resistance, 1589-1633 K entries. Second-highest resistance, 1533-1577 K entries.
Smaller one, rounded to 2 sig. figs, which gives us 9.7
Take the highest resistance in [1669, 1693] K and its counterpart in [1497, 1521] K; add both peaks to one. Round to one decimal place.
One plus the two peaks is 20.4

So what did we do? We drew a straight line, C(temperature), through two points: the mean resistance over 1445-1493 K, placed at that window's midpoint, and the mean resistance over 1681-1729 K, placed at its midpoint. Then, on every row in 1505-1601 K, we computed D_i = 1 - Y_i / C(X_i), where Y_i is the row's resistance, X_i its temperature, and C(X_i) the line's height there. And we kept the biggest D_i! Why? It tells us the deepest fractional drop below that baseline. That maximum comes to 0.150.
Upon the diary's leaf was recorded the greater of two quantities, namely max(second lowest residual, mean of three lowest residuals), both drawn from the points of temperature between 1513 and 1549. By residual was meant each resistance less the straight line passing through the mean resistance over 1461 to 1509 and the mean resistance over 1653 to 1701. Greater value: -1.0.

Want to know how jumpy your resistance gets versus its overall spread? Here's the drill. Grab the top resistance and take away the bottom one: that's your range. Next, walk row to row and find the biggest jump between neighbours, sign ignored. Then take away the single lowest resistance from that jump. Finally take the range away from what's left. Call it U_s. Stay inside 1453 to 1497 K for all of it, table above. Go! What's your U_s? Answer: -9.5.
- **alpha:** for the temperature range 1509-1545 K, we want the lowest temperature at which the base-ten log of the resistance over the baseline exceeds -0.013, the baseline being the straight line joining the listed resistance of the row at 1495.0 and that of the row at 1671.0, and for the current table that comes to 1511.0 K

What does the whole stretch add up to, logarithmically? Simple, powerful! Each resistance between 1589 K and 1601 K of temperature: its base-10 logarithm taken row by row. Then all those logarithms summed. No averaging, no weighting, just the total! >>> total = 2.92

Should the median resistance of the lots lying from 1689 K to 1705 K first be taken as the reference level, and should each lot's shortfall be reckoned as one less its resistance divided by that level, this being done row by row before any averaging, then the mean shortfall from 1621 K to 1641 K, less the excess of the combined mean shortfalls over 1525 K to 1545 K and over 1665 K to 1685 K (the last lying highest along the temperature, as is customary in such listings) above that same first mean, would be 0.065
